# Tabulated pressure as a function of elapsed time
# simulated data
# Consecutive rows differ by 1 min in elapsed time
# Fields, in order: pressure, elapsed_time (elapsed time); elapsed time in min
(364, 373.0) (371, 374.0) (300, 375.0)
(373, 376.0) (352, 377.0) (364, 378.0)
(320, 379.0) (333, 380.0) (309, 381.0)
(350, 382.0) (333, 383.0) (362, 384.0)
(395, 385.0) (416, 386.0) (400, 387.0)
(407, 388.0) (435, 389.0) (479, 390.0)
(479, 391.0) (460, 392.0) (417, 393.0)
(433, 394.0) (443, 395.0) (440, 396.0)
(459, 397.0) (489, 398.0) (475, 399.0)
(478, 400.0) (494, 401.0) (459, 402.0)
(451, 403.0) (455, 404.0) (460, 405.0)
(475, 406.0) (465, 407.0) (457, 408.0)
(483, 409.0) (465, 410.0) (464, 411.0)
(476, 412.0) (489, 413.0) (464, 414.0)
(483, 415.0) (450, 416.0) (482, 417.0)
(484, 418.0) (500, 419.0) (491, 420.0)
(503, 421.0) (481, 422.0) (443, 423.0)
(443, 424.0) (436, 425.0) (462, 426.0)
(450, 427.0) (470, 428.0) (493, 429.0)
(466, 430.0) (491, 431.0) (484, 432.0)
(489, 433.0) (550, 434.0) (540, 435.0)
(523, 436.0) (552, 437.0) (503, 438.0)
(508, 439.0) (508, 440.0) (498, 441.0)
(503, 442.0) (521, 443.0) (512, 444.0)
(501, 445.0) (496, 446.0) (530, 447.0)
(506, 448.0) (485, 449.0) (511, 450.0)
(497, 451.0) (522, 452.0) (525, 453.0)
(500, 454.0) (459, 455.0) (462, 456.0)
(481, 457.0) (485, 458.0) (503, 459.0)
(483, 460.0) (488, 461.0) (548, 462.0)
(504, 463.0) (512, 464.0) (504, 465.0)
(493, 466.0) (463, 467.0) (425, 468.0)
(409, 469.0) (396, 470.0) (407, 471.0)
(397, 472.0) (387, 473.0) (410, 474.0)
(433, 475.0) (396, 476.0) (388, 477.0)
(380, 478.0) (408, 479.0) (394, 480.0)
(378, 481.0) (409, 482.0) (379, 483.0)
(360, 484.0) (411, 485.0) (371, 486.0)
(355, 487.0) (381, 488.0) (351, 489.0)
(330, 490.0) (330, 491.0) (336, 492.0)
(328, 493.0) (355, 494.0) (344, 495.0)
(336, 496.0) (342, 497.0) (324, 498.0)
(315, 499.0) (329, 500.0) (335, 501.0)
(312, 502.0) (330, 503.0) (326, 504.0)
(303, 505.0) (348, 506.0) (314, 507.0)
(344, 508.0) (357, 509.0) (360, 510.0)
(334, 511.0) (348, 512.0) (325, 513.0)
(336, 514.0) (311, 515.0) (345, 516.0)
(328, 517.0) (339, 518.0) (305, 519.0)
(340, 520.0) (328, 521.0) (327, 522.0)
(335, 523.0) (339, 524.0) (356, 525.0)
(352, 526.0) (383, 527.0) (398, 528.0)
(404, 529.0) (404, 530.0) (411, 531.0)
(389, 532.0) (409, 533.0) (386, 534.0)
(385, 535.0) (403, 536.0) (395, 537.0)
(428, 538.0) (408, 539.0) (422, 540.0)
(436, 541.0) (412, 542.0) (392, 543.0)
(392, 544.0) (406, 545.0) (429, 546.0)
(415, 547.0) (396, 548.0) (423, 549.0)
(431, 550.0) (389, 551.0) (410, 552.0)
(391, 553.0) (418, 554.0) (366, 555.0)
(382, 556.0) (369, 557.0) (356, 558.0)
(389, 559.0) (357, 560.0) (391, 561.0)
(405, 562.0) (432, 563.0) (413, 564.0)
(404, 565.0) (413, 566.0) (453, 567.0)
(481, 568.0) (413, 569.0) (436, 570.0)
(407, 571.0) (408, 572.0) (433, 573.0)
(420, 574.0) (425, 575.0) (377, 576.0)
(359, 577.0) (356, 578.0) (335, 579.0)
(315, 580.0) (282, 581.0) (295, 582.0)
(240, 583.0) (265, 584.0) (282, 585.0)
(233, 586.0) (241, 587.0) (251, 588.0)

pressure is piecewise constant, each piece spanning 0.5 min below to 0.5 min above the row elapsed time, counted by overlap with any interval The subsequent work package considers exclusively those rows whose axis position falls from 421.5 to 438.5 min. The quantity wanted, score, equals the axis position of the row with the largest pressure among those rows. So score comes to 437.0 min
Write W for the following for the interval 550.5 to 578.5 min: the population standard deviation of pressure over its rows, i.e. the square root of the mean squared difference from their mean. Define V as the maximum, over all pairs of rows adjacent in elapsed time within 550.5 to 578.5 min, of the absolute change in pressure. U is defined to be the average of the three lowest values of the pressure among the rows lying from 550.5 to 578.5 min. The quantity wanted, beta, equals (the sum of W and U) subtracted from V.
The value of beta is -319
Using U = 356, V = 68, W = 30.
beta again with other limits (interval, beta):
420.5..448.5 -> -410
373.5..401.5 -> -295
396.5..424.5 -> -424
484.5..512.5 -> -287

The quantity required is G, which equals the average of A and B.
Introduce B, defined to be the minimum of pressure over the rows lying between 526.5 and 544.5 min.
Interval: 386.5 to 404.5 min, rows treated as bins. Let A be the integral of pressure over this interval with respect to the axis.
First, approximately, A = 8153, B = 383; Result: 4268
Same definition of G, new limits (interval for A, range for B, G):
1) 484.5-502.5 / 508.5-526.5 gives 3245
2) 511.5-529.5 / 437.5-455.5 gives 3329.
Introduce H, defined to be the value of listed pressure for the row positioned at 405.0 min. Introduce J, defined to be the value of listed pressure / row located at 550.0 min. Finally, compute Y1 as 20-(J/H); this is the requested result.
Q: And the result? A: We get 19.1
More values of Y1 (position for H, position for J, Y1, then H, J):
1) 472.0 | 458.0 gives 18.8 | 397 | 485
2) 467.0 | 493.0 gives 19.3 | 463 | 328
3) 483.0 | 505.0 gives 19.2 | 379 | 303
